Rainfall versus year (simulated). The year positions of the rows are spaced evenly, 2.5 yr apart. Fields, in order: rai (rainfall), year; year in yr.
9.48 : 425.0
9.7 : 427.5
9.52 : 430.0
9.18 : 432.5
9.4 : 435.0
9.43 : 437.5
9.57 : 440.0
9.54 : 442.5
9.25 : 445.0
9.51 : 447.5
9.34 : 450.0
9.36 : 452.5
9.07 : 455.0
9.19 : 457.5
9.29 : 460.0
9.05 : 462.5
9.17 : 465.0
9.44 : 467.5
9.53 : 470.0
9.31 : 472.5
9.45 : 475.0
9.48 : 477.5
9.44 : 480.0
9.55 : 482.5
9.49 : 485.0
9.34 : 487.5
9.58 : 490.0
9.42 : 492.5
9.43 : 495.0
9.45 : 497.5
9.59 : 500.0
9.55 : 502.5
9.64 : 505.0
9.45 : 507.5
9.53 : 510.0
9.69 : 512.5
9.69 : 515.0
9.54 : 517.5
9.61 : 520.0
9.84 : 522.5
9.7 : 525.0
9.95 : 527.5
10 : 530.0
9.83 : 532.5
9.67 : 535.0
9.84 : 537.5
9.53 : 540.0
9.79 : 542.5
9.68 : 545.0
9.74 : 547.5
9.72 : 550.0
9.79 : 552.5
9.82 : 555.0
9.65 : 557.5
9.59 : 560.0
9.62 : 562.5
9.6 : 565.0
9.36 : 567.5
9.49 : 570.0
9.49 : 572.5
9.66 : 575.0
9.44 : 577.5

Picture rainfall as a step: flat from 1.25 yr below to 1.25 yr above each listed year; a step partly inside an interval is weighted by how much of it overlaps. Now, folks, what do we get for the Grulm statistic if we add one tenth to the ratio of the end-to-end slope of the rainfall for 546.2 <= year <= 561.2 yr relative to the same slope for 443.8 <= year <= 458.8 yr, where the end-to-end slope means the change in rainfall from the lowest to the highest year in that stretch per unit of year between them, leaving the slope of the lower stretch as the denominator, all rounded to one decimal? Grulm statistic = 2.6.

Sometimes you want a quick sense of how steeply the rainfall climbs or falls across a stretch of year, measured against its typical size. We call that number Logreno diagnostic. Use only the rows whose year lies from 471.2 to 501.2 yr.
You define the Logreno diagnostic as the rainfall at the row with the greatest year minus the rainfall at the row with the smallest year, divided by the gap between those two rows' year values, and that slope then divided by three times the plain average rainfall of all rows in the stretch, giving 0.0004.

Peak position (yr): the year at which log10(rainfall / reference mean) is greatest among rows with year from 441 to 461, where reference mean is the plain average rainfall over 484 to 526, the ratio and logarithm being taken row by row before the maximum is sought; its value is 442.5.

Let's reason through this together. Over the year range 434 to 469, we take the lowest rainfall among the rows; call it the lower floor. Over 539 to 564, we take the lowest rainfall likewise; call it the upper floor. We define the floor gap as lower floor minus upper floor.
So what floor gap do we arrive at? -0.48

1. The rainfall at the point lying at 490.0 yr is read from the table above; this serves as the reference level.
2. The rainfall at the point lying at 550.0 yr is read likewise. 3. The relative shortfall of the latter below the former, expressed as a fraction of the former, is -0.015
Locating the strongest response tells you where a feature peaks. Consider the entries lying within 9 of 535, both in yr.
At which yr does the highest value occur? 530.0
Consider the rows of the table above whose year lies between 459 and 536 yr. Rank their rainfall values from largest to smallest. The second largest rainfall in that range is 9.95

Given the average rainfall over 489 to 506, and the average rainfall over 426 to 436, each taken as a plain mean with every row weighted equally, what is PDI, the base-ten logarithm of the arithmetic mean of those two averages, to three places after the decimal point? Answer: 0.977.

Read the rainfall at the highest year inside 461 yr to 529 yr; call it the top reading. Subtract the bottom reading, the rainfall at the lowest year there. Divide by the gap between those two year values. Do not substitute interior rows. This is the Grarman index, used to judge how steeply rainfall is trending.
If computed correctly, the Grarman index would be 0.014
